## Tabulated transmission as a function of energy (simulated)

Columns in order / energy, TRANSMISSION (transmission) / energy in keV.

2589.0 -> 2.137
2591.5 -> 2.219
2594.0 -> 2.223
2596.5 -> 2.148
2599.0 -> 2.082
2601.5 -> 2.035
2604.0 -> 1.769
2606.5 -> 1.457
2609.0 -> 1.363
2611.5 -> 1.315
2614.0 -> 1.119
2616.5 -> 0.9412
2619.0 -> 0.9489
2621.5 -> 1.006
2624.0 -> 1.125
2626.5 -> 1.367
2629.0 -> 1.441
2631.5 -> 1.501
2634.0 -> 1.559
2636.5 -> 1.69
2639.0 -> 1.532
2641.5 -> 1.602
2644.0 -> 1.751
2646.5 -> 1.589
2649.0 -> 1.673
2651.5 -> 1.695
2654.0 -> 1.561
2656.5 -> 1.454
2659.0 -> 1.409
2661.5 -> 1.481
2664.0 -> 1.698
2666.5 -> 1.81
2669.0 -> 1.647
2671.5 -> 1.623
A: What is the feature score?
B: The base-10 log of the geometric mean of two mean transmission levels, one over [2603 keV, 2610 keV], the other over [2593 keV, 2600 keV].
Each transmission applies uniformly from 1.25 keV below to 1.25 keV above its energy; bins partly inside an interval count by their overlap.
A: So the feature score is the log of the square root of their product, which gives 0.26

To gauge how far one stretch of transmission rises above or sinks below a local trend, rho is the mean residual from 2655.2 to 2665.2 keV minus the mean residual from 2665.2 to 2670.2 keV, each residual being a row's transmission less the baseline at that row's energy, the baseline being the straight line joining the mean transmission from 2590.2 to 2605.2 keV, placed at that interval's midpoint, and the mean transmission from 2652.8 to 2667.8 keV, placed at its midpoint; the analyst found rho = -0.28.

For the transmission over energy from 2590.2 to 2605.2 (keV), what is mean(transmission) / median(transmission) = 0.98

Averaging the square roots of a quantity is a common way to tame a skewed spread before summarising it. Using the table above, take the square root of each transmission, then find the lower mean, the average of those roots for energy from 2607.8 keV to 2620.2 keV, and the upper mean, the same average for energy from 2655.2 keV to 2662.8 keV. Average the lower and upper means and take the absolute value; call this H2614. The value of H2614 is 1.13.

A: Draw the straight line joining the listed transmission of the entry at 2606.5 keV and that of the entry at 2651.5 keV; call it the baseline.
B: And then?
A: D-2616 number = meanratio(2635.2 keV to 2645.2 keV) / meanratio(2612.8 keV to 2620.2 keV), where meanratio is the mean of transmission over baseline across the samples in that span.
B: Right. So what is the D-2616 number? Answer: 1.51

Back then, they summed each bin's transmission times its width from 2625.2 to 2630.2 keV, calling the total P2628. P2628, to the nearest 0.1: 7.0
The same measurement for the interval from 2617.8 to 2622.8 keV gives 4.9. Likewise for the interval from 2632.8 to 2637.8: 8.1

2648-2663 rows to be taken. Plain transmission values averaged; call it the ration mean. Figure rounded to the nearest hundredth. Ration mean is 1.55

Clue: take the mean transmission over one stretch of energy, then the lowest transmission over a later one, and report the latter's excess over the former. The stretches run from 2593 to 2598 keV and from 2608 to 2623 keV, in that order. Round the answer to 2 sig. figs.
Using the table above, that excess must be -1.2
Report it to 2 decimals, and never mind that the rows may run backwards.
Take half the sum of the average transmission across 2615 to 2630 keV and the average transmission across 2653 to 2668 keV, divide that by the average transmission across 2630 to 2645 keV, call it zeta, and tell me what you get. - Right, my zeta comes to 0.84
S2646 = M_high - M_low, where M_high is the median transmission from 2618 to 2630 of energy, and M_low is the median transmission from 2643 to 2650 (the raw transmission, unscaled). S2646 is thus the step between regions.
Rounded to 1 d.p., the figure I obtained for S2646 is -0.5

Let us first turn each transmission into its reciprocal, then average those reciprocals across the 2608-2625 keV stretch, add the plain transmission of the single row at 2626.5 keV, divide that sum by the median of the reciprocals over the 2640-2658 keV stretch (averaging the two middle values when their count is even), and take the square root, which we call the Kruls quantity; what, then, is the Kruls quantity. 1.91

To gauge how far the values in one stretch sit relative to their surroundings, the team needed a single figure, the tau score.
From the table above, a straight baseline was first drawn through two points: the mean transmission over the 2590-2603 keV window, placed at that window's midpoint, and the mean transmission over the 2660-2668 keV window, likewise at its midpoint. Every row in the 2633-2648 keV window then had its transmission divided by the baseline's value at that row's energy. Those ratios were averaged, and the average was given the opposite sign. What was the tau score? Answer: -0.89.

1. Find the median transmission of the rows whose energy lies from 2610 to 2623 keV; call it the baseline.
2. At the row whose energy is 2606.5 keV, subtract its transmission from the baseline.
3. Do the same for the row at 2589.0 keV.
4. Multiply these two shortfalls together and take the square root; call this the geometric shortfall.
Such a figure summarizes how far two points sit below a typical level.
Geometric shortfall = 0.71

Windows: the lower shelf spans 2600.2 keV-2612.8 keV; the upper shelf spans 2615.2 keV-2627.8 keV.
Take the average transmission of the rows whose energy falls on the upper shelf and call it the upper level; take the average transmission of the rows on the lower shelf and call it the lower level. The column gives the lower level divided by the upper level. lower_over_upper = 1.5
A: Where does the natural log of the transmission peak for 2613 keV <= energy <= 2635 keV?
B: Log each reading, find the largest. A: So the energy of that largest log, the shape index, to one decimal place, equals 2634.0 keV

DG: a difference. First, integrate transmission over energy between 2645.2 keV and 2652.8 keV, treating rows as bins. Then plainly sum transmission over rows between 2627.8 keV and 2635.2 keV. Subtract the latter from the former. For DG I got 8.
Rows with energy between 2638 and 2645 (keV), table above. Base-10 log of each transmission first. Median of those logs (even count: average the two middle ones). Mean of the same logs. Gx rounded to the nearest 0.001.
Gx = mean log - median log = 0.006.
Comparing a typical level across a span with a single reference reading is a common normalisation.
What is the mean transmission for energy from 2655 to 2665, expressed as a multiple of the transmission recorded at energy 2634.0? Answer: 1.0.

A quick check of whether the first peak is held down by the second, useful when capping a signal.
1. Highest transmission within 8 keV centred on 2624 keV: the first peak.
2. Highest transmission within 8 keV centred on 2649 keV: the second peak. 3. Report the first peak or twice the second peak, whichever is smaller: 1.37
